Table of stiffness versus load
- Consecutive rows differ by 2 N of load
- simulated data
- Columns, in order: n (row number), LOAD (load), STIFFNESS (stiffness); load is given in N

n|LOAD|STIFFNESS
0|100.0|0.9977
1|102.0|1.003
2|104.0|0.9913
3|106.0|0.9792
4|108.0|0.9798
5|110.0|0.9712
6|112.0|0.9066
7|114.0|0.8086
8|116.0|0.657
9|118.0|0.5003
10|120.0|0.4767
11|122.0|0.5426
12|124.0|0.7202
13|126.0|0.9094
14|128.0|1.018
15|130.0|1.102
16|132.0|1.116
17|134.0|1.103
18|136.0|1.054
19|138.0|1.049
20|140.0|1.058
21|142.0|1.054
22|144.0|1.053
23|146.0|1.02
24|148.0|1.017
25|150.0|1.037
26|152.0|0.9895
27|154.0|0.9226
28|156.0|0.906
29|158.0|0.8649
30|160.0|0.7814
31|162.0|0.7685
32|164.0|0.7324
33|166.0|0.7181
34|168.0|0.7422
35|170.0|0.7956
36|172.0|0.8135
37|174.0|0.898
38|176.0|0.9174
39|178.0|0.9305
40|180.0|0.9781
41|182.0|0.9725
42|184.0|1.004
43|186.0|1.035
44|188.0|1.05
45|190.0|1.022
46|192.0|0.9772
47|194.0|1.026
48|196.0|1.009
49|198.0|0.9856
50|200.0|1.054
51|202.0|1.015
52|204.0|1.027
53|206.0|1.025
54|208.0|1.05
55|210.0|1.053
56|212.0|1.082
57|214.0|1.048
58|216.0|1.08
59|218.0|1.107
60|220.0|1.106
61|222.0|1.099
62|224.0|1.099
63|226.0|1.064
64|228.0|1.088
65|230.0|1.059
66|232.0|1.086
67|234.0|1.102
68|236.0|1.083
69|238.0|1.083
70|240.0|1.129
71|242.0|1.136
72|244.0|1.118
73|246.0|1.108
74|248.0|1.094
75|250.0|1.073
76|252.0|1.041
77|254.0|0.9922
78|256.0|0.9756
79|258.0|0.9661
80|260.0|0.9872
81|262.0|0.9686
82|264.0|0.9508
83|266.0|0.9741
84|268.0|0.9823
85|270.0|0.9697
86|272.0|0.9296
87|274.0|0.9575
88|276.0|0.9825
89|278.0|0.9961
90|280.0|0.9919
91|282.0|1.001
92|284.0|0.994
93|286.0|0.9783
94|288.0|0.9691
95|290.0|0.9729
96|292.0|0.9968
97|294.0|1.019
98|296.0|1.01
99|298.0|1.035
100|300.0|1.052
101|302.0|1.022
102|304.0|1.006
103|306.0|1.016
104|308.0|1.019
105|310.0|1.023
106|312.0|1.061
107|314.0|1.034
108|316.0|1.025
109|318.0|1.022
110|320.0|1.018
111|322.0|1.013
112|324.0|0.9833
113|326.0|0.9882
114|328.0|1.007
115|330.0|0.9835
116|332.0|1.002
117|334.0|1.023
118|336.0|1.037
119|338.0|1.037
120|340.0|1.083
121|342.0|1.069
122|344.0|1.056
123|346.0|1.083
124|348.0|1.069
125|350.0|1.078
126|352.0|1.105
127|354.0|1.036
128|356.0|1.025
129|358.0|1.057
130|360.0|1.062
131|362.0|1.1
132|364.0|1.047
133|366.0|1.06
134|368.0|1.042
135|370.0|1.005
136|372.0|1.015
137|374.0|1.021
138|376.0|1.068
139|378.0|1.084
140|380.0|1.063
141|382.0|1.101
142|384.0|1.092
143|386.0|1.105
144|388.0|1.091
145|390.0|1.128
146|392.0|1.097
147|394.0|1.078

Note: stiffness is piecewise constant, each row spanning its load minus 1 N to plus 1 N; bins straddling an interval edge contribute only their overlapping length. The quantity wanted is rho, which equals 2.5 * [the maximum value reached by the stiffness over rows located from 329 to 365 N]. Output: 2.76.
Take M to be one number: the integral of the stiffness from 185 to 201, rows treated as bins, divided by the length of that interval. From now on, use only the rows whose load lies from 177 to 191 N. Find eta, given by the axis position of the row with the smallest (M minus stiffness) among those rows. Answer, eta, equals 188.0 N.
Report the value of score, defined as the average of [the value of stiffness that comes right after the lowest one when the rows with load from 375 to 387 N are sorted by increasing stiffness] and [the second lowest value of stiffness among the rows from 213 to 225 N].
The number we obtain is 1.07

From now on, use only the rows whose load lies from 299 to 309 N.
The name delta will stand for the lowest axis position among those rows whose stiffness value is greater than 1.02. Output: 300.0 N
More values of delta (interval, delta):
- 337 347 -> 338.0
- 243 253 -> 244.0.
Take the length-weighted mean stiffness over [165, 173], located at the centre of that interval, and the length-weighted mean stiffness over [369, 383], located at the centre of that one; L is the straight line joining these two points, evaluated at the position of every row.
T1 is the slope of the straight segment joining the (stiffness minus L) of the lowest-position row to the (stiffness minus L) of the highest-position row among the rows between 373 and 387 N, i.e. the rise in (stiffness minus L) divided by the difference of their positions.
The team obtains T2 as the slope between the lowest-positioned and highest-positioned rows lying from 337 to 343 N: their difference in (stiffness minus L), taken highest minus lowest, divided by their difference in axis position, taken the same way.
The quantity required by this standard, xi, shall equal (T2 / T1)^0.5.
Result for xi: 1.1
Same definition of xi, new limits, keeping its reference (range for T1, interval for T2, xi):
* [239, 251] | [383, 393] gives 0.3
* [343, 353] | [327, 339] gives 0.6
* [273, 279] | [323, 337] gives 0.6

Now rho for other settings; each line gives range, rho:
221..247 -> 2.84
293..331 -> 2.65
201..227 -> 2.77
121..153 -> 2.79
